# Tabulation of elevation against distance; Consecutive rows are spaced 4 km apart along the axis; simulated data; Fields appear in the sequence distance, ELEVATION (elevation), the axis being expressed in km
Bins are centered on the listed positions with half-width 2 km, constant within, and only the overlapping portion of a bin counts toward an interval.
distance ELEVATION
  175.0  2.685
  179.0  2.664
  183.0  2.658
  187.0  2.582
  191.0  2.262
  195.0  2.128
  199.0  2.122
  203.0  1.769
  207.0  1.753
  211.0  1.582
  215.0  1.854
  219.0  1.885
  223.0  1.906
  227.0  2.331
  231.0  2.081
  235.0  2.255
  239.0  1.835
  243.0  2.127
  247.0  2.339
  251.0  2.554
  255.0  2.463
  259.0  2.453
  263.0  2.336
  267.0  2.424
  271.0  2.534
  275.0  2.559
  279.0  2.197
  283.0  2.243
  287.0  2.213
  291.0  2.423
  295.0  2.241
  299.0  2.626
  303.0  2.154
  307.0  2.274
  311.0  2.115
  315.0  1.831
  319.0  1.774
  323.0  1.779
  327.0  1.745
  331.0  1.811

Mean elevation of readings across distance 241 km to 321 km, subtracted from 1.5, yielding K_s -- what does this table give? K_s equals -0.79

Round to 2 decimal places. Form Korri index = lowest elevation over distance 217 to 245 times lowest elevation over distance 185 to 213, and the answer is 2.90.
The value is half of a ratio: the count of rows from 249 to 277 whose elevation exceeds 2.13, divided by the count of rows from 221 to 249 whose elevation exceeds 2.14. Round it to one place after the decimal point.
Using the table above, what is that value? 1.2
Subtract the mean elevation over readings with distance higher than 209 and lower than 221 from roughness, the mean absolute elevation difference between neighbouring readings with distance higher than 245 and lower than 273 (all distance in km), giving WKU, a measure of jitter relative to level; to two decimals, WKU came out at -1.67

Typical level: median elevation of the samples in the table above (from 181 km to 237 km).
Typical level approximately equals 2.10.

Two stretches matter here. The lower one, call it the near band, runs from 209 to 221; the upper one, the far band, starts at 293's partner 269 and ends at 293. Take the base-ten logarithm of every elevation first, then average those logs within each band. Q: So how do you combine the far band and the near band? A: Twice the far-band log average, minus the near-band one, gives 0.50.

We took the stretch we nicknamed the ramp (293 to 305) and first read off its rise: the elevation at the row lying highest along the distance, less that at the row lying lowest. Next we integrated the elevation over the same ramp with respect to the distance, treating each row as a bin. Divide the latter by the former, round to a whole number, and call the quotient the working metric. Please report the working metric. -323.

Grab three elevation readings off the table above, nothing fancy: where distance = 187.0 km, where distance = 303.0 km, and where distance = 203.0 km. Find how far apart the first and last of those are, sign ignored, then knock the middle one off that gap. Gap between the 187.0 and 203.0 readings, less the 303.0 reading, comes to -1.34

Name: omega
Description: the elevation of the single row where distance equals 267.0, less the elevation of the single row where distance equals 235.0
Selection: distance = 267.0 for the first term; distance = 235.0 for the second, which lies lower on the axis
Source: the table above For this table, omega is 0.17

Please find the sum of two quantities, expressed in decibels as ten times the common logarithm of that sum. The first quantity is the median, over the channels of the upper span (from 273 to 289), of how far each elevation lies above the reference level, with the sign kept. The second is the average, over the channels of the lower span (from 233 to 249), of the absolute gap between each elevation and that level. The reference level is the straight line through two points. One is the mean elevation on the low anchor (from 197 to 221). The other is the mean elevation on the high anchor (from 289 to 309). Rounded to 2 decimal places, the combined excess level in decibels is -7.22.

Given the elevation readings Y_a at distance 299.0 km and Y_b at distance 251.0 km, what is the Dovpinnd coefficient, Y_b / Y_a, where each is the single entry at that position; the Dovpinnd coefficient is 0.97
